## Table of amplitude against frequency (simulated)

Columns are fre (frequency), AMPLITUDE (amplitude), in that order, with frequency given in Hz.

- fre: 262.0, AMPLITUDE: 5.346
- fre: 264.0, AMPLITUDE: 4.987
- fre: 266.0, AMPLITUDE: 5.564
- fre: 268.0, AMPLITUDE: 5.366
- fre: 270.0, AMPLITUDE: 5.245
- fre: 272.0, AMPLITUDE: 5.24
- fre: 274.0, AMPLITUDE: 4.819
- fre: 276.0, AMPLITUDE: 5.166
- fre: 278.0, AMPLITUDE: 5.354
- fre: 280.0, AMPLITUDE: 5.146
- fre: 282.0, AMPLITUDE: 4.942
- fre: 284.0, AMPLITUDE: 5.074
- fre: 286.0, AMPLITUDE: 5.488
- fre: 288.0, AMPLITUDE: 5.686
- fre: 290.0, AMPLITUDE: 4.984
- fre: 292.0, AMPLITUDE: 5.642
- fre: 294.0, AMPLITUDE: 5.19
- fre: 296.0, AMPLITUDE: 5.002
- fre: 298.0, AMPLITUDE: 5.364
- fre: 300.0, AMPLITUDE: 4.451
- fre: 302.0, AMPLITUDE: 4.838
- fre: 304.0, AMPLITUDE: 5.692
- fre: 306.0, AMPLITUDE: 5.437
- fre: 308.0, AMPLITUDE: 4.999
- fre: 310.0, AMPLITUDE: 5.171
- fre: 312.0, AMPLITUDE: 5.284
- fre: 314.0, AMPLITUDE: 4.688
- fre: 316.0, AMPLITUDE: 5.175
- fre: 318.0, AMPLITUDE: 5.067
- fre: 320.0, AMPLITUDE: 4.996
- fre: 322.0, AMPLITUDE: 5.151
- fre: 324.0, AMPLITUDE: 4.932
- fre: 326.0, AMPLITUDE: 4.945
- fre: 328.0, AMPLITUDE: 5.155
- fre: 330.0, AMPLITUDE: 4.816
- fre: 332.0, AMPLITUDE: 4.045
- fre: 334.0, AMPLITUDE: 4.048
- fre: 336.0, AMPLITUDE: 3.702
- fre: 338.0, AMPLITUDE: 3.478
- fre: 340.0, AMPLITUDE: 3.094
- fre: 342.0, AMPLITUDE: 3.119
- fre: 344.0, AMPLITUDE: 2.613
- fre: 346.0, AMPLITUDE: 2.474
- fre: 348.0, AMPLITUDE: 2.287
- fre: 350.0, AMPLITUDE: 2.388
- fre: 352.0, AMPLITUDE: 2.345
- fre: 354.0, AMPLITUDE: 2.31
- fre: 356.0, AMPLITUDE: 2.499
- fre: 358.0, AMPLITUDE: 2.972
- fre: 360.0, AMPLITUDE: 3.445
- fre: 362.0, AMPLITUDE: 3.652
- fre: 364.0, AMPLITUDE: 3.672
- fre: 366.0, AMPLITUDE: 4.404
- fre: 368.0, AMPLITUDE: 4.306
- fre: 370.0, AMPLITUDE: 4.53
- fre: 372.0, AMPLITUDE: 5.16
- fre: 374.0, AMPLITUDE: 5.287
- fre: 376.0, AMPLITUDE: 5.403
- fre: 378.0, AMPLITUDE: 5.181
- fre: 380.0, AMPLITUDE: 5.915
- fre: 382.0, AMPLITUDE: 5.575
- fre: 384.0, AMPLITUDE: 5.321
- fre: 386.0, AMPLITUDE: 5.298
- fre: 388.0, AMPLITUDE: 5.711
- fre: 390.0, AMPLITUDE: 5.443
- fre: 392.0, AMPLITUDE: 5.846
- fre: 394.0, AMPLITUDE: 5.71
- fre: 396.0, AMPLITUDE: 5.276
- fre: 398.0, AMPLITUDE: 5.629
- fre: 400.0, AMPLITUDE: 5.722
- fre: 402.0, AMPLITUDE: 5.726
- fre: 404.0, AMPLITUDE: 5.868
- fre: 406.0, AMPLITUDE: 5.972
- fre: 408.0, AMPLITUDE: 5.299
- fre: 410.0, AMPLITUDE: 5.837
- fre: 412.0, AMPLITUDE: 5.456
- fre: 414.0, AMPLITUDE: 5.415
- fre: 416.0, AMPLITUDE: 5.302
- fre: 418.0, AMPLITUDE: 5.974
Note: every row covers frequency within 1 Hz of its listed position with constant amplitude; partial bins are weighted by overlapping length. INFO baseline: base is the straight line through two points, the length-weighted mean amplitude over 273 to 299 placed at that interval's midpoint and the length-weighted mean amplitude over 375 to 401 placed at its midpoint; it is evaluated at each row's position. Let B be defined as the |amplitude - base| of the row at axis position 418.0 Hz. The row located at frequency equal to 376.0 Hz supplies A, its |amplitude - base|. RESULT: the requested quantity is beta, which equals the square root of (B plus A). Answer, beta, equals 0.66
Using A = 0.1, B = 0.34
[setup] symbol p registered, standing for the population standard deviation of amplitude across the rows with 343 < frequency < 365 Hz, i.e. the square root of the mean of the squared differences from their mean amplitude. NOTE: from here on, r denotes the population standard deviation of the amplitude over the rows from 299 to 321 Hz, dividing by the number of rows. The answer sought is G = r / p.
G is 0.6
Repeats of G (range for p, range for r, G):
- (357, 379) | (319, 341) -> 0.9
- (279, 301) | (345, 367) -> 2.1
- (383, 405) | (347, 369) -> 3.7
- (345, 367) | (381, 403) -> 0.3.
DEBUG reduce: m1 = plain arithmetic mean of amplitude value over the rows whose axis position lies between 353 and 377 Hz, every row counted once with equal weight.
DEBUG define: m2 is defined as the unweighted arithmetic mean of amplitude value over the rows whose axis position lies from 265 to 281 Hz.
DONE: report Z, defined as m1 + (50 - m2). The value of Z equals 48.7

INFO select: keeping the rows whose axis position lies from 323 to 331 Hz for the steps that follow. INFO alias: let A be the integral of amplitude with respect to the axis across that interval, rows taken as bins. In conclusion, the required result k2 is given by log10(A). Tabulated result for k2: 1.60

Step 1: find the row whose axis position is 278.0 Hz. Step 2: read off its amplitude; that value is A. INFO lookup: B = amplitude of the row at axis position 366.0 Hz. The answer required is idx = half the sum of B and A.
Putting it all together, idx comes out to 4.9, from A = 5.354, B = 4.404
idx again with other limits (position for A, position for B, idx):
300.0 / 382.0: 5.0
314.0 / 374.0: 5.0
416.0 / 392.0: 5.6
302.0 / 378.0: 5.0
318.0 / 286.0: 5.3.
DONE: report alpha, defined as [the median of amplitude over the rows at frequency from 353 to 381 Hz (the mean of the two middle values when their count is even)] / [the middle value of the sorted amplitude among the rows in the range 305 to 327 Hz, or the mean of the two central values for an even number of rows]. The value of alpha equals 0.86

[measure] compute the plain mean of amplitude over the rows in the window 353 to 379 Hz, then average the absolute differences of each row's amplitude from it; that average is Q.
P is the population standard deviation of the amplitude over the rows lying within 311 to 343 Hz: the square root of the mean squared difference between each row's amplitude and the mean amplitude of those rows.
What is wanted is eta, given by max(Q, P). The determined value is 0.9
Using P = 0.75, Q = 0.9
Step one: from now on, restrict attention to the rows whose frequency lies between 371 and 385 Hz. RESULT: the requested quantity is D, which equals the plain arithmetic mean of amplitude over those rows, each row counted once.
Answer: 5.4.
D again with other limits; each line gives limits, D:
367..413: 5.5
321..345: 4.1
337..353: 2.7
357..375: 4.2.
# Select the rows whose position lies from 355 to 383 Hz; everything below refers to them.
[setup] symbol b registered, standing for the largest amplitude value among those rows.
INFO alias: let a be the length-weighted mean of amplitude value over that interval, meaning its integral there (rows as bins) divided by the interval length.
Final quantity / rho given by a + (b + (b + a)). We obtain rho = 20.7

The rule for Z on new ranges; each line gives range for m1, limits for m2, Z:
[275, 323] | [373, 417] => 49.6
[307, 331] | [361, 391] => 50.0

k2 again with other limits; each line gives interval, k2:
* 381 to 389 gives 1.64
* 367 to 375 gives 1.59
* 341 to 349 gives 1.32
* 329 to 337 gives 1.52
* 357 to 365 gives 1.44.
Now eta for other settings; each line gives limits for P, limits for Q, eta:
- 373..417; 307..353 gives 1.0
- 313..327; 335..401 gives 1.2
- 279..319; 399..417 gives 0.3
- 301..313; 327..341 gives 0.5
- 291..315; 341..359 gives 0.4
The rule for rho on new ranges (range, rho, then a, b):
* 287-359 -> 19.9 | 4.3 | 5.692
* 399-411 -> 23.4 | 5.7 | 5.972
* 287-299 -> 22.0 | 5.3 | 5.686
